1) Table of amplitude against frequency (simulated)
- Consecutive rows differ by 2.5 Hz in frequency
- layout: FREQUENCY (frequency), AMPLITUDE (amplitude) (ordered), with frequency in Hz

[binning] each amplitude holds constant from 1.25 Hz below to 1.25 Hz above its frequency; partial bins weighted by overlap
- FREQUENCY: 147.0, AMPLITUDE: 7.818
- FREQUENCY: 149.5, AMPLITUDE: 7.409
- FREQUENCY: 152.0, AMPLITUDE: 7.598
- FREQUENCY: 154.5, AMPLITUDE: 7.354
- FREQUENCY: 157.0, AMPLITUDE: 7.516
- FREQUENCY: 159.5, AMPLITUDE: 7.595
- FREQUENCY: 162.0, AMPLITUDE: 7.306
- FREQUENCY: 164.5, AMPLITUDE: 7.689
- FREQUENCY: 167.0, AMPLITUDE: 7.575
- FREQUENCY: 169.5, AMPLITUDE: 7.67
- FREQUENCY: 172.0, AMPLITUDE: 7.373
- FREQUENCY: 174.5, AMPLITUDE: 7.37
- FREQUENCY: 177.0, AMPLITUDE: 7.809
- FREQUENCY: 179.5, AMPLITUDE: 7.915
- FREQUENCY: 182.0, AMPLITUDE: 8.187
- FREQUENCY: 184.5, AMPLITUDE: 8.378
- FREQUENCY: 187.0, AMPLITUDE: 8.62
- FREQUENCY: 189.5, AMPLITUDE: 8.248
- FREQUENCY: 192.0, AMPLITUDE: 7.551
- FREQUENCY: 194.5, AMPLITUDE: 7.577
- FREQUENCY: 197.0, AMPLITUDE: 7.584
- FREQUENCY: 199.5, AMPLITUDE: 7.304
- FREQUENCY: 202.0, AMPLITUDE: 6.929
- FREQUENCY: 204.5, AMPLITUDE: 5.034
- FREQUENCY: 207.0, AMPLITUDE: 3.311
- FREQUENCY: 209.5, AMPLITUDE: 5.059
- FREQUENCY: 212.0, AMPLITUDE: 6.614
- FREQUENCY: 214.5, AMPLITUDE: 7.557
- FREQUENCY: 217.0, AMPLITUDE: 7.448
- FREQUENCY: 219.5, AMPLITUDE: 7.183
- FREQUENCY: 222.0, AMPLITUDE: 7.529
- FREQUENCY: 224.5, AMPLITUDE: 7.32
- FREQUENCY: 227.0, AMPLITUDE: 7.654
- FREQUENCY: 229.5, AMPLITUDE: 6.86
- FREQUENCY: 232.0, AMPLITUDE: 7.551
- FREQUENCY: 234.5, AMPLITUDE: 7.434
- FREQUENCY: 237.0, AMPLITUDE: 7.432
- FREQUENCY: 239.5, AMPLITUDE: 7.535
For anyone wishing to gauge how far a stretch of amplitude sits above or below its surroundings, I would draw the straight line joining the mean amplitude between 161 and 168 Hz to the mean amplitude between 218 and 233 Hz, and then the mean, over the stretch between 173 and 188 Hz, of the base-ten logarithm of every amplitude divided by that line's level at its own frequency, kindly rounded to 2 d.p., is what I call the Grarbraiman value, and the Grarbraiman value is 0.03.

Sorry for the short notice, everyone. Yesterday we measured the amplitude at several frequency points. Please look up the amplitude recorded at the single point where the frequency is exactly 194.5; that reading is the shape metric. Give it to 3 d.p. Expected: 7.577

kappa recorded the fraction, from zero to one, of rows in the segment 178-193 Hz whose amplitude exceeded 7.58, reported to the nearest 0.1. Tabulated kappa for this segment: 0.8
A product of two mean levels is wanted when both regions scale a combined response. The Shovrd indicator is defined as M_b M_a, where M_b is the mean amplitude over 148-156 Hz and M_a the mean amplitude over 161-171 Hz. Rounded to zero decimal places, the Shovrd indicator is 56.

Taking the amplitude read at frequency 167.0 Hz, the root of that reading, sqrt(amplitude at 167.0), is 2.75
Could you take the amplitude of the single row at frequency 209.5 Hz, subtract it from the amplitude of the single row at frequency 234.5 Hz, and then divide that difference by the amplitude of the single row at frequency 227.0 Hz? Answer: 0.31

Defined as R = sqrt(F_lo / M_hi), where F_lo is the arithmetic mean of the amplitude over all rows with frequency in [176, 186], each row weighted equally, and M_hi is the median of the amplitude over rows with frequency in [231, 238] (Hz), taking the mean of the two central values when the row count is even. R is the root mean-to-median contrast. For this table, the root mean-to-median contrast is 1.04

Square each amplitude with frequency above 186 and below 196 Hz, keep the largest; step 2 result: 74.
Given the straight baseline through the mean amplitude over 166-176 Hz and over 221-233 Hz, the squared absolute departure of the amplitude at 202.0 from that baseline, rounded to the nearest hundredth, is 0.25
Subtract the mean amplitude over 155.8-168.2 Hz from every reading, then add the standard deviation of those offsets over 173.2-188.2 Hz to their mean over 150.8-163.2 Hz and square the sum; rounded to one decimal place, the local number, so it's 0.1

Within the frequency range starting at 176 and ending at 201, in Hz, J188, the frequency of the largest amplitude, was 187.0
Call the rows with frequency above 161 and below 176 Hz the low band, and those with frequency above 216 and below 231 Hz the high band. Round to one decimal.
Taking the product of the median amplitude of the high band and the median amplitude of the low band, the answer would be 55.2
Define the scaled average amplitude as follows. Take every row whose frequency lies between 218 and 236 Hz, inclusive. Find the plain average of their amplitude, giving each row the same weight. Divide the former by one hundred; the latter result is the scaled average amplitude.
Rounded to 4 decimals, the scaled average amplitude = 0.0736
